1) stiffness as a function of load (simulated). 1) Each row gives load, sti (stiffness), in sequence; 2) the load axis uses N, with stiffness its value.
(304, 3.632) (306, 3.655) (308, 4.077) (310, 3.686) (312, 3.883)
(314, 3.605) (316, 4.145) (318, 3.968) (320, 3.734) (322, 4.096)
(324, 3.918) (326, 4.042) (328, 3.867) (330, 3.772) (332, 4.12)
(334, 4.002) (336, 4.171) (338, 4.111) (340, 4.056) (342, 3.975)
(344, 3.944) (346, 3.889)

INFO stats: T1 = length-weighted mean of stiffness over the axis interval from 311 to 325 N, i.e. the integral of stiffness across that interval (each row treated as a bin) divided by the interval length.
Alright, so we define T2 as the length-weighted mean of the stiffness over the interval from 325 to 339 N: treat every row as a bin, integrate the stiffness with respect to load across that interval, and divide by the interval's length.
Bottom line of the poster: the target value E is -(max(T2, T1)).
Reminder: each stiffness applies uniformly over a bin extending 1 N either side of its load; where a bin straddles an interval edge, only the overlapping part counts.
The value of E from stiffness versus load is -4.01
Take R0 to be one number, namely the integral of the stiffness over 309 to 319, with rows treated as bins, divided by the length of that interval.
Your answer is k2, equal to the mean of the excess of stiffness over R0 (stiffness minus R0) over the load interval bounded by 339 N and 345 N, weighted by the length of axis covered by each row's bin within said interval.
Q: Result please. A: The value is 0.13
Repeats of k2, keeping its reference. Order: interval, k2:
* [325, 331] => 0.04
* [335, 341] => 0.26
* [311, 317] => 0.02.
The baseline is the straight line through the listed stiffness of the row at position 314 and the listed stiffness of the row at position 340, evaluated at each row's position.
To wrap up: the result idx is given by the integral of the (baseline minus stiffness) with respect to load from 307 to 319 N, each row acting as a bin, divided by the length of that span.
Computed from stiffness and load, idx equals -0.31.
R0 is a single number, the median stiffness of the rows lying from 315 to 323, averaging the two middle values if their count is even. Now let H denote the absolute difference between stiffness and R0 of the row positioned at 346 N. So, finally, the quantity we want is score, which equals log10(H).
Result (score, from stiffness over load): -0.84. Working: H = 0.14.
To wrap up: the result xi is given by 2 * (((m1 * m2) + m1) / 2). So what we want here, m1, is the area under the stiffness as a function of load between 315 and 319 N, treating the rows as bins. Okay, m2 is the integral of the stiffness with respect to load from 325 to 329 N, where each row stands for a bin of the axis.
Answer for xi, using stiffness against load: 273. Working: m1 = 16.2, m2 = 15.8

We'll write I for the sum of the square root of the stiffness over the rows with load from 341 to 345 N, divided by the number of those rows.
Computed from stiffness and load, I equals 1.99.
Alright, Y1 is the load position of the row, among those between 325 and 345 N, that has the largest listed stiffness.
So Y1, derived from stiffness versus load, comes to 336 N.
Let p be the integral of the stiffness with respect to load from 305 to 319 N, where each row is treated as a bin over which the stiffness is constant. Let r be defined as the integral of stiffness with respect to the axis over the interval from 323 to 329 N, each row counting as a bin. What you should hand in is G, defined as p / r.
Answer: 2.3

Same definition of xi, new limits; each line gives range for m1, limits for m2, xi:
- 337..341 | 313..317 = 270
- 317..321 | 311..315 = 246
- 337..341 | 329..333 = 274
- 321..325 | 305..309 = 264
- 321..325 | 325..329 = 270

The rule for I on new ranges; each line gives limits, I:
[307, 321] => 1.97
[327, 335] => 1.98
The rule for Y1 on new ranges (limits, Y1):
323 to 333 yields 332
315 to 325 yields 316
